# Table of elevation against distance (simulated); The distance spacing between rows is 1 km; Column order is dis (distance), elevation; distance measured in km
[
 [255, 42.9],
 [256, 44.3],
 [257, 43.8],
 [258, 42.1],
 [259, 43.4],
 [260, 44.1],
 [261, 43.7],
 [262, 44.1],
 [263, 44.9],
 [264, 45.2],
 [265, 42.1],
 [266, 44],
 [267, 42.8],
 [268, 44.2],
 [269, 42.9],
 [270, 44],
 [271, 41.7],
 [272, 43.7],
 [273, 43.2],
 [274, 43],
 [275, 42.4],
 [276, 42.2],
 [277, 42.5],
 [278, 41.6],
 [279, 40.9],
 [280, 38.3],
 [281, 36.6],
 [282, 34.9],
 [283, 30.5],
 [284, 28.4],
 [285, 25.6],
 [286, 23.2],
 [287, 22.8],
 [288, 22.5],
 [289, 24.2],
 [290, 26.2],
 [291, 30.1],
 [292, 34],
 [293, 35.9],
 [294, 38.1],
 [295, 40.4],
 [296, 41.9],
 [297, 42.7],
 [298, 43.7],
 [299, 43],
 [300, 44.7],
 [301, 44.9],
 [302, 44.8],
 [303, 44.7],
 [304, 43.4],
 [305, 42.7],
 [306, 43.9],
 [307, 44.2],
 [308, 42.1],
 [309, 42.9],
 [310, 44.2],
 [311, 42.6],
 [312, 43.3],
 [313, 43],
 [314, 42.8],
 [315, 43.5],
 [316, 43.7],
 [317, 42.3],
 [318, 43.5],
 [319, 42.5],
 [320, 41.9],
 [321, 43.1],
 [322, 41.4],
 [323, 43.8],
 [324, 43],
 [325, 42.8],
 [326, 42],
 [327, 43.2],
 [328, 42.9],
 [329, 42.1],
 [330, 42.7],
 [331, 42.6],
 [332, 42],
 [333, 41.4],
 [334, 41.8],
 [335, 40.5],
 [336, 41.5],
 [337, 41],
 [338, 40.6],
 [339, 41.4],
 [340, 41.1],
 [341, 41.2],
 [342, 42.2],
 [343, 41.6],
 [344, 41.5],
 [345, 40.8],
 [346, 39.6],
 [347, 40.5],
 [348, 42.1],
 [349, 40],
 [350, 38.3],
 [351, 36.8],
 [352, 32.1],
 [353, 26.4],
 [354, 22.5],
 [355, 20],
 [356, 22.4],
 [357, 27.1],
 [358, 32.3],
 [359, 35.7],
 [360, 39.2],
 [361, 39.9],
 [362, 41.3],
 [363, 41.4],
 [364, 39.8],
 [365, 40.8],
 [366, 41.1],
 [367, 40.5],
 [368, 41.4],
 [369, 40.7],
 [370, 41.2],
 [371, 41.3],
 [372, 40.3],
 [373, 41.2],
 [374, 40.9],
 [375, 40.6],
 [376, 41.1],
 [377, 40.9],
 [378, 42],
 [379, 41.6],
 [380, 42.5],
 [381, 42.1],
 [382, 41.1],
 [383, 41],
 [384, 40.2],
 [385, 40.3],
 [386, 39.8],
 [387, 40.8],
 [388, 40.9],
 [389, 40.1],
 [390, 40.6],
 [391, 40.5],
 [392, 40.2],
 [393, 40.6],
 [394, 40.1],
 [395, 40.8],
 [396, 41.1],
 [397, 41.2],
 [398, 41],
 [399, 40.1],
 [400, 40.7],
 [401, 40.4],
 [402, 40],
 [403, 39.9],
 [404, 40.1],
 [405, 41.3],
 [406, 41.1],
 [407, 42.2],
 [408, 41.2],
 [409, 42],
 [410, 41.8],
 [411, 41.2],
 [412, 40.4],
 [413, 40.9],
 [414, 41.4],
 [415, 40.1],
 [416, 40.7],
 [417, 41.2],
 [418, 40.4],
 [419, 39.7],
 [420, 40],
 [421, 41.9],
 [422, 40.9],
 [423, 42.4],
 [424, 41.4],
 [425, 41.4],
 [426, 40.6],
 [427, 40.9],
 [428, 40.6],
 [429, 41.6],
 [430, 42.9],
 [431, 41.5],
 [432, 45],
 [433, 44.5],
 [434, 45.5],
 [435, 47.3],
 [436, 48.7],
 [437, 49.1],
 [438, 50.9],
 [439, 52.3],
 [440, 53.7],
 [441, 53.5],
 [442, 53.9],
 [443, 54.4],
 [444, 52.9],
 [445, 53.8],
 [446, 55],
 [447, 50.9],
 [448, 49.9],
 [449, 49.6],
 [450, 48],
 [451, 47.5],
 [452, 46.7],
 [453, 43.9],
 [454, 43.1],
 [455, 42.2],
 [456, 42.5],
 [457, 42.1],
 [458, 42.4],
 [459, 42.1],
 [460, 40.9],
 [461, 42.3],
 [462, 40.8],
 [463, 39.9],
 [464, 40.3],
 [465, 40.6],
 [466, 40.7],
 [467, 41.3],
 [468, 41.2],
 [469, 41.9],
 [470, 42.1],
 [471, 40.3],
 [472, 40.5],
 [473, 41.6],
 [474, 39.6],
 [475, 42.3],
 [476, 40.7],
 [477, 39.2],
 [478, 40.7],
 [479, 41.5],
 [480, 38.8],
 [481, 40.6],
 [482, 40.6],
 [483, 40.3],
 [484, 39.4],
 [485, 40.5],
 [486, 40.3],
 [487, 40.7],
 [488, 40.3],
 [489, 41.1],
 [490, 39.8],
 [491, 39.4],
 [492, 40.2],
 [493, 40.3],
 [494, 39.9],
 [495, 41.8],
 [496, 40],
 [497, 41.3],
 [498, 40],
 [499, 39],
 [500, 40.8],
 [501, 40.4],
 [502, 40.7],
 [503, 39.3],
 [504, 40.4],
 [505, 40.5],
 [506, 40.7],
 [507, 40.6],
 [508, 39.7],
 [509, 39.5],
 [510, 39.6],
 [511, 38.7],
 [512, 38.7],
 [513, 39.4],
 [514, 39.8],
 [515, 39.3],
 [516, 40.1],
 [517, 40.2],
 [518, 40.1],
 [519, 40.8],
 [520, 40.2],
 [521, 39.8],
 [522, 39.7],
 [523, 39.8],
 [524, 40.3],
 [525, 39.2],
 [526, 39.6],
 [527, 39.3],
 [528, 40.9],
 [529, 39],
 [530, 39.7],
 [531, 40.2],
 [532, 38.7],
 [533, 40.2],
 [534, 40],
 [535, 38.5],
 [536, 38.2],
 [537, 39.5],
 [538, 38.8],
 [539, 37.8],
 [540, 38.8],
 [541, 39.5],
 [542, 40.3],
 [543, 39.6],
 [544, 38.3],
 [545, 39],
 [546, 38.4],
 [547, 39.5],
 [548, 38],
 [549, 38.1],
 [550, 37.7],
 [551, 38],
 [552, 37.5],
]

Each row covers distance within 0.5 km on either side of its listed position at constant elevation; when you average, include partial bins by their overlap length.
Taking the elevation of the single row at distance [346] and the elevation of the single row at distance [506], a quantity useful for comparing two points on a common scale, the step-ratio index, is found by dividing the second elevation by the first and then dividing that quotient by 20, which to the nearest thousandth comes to 0.051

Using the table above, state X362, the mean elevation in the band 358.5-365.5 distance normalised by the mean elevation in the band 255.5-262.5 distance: 0.91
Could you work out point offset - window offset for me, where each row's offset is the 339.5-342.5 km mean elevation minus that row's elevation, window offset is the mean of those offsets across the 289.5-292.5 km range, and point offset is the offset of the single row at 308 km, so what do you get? -12.0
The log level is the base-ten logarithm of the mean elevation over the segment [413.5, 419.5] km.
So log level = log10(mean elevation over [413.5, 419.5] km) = 1.61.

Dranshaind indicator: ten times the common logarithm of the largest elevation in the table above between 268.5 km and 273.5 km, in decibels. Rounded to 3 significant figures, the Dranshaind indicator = 16.4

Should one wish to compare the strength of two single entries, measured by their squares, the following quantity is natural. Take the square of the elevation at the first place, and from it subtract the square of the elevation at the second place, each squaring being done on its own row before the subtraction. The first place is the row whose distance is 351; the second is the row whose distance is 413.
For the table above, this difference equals -319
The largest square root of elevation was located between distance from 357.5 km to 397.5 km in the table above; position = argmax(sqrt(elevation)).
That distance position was 380 km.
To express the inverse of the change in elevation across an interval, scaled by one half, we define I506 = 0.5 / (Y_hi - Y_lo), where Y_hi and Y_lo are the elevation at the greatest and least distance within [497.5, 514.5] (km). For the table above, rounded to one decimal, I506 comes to -2.5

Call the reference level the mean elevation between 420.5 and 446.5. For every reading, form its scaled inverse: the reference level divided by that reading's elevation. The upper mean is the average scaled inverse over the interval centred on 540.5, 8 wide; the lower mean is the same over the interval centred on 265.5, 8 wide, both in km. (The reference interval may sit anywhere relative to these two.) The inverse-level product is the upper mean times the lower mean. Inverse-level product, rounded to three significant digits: 1.28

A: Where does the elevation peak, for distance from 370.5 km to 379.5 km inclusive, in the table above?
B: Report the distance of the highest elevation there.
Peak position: 378 km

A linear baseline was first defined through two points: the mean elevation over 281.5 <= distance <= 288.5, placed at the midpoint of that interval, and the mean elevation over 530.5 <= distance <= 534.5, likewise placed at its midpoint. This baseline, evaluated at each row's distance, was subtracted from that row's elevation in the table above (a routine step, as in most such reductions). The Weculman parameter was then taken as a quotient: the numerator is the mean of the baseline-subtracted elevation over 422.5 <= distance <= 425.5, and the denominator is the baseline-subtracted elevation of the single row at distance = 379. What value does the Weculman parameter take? 0.77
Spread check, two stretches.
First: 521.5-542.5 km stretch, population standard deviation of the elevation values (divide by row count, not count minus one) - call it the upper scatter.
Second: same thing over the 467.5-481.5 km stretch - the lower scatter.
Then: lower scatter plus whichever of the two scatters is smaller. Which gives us 1.8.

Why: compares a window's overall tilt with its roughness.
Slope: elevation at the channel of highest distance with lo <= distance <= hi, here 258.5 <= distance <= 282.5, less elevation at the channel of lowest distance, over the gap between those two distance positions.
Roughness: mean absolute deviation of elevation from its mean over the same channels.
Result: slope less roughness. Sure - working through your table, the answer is -2.1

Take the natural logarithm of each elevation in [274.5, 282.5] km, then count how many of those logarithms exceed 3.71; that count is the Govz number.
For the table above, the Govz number 5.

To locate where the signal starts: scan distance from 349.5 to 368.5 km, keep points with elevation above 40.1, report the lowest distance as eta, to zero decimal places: 362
